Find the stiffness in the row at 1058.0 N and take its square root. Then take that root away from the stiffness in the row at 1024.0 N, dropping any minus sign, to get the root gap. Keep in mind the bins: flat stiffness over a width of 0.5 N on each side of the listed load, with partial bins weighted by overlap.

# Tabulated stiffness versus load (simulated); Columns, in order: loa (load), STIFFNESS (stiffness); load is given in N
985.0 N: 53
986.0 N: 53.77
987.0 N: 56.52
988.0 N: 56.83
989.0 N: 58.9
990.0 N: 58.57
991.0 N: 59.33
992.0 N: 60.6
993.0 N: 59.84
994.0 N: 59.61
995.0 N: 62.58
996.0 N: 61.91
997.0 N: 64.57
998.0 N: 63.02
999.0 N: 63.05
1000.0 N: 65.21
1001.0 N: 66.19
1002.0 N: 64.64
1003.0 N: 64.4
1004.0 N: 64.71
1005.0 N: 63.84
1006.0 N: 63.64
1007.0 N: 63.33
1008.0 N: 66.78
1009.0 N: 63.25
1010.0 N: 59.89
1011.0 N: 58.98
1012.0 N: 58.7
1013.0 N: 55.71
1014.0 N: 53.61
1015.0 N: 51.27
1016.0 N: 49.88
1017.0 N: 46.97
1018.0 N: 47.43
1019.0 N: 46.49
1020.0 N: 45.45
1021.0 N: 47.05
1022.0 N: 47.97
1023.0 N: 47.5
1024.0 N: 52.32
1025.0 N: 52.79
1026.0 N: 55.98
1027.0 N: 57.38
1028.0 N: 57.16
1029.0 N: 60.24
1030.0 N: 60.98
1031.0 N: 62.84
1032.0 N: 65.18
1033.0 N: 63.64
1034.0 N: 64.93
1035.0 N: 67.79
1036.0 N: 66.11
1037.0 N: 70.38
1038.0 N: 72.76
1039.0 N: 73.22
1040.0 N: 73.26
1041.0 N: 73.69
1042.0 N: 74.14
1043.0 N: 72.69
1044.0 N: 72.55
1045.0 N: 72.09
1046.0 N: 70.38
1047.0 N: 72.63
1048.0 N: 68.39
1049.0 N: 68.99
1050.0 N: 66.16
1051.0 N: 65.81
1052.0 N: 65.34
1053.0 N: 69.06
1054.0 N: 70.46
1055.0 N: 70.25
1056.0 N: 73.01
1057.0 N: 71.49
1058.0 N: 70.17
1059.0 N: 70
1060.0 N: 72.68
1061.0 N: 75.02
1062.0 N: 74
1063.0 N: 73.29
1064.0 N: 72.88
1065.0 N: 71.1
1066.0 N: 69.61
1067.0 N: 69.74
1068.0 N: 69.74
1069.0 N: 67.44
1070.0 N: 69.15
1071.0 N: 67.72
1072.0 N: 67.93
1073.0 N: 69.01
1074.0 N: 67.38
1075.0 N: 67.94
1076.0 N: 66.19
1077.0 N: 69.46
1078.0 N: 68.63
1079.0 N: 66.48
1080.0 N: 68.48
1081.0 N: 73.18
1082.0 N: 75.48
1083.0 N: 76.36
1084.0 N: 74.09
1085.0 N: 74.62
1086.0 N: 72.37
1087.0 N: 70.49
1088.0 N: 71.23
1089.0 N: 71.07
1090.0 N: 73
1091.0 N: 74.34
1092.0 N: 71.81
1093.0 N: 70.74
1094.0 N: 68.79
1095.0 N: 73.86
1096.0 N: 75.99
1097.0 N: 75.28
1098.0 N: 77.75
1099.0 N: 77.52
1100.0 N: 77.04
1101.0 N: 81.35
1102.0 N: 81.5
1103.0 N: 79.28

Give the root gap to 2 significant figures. 44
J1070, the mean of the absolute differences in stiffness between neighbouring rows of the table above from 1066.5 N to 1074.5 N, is 1.2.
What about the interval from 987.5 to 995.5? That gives 1.2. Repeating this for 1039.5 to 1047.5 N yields 1.0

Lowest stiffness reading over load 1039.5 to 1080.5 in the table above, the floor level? 65.34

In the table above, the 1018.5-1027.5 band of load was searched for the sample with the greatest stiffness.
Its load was 1027.0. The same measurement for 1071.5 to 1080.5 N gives 1077.0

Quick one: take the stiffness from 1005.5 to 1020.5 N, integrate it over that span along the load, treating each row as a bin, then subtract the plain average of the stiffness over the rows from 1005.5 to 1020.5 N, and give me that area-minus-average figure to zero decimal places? 776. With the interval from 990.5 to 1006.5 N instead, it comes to 944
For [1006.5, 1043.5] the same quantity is 2148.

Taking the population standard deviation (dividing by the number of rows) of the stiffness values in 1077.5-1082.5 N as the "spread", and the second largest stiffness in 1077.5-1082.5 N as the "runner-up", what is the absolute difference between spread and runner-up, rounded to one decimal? 69.8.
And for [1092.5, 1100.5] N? 74.4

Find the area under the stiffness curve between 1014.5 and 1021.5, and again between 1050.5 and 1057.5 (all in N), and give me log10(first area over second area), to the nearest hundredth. -0.16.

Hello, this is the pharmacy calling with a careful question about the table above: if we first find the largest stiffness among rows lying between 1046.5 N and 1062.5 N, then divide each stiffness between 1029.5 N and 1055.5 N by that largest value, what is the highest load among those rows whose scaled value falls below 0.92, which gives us 1052.0 N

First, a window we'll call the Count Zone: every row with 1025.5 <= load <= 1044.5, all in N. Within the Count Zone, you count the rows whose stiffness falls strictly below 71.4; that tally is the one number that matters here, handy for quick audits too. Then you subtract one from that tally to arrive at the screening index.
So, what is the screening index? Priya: 11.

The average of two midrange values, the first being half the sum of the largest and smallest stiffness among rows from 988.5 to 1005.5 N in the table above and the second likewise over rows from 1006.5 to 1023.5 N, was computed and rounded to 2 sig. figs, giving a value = 59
